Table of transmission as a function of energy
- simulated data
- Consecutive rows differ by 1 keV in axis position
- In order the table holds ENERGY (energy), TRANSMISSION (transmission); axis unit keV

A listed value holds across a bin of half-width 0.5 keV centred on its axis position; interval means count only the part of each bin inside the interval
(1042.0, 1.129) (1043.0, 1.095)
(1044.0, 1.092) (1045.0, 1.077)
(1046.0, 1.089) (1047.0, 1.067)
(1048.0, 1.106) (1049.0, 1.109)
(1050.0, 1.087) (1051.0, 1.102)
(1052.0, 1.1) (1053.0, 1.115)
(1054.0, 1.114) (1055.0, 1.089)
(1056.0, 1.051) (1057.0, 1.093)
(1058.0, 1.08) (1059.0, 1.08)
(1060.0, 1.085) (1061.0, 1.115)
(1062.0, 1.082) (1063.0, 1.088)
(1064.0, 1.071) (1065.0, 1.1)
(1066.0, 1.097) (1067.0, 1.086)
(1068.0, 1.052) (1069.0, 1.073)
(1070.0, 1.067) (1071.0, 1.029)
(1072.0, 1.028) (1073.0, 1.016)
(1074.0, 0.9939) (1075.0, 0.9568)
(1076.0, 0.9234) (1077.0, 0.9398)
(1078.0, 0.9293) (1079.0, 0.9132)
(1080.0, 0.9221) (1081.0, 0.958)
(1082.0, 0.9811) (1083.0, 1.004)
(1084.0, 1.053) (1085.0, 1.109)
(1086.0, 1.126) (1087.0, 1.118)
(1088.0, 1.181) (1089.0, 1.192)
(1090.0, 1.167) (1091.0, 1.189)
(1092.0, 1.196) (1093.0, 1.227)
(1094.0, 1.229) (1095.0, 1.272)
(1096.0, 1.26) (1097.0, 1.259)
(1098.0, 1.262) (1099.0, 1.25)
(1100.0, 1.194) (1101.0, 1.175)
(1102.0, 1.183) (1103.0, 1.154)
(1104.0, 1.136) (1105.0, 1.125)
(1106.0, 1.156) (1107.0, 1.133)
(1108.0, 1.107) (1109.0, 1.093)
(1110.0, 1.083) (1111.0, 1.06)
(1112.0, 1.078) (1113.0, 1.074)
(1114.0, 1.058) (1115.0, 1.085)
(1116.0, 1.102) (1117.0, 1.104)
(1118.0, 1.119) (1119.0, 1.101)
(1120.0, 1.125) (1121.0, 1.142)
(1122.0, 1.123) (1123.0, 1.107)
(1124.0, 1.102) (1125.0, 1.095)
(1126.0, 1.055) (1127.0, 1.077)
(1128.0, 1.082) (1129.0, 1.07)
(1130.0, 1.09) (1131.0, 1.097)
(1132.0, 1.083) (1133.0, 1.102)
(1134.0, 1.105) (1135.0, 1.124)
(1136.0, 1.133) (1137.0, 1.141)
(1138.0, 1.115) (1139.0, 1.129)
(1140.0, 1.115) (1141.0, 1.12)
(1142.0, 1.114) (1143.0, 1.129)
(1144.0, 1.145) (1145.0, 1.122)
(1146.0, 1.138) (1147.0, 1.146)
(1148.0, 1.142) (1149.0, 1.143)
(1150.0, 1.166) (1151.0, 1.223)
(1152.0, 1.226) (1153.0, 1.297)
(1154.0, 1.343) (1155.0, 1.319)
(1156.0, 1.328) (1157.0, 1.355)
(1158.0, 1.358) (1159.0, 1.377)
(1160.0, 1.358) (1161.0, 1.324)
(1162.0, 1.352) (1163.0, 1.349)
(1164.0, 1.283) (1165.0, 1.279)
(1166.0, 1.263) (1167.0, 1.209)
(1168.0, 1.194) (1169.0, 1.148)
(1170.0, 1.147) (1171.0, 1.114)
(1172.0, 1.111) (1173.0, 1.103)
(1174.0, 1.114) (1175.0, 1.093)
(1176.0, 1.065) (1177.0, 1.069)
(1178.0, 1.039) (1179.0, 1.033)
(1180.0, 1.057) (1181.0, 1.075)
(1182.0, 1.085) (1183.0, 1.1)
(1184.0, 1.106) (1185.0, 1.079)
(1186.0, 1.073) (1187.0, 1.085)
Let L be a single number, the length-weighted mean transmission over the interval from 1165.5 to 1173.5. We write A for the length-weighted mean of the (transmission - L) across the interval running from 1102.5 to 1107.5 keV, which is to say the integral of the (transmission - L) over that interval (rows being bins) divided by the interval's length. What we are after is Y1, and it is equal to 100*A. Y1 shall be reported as -2.0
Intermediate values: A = -0.020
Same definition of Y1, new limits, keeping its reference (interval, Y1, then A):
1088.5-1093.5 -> 3.3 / 0.033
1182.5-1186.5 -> -7.2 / -0.072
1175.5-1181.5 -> -10.5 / -0.105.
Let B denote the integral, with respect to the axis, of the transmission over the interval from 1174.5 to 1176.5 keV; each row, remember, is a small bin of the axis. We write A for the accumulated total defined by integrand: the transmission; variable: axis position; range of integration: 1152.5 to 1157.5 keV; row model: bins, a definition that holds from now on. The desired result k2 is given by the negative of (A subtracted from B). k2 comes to 4.5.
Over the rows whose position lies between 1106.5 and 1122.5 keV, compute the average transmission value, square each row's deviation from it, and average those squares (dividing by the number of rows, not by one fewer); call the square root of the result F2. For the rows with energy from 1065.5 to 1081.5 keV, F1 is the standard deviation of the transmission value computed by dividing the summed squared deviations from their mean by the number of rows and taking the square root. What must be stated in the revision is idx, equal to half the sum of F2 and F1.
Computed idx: 0.04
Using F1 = 0.06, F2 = 0.02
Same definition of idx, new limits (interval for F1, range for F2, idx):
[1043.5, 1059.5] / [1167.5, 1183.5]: 0.03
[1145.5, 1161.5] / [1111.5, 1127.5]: 0.06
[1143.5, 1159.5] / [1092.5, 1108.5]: 0.07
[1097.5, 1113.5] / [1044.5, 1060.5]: 0.04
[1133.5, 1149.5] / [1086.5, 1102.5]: 0.03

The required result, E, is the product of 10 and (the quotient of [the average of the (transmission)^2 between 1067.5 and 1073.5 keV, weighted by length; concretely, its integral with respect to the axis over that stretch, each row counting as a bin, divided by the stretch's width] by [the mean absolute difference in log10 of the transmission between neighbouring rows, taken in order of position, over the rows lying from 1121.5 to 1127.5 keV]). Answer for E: 1511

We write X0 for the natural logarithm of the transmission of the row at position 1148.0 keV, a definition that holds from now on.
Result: 0.13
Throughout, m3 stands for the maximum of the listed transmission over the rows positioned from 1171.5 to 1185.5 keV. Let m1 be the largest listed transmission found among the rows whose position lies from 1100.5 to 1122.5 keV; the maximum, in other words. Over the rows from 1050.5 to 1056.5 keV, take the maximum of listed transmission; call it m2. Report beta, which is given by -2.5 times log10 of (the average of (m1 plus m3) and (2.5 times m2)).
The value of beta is -1.013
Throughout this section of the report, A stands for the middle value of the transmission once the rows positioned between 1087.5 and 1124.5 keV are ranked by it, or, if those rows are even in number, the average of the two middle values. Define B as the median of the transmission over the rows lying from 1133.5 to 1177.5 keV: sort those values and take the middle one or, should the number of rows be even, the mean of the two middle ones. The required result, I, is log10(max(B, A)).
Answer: 0.059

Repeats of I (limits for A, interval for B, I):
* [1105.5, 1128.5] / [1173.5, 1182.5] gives 0.042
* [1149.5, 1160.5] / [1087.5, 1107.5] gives 0.123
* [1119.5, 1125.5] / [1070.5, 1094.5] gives 0.047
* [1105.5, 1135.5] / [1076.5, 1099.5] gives 0.067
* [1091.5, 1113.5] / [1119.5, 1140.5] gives 0.067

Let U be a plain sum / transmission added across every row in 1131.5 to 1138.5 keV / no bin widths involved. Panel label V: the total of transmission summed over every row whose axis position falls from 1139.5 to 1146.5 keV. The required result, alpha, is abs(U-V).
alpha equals 0.1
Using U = 7.80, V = 7.9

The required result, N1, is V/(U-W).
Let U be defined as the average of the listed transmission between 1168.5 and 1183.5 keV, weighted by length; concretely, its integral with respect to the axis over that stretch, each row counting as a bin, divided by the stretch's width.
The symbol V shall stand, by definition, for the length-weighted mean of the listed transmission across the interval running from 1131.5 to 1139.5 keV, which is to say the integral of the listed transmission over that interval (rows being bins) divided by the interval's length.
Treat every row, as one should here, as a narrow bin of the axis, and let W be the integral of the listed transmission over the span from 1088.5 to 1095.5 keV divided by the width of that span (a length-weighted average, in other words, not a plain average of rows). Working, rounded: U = 1.09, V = 1.12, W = 1.21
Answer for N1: -9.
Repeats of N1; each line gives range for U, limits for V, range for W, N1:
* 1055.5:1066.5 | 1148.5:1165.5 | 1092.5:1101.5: -9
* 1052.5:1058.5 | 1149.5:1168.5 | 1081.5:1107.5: -17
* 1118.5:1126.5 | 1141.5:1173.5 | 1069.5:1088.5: 13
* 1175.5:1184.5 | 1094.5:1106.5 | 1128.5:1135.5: -46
